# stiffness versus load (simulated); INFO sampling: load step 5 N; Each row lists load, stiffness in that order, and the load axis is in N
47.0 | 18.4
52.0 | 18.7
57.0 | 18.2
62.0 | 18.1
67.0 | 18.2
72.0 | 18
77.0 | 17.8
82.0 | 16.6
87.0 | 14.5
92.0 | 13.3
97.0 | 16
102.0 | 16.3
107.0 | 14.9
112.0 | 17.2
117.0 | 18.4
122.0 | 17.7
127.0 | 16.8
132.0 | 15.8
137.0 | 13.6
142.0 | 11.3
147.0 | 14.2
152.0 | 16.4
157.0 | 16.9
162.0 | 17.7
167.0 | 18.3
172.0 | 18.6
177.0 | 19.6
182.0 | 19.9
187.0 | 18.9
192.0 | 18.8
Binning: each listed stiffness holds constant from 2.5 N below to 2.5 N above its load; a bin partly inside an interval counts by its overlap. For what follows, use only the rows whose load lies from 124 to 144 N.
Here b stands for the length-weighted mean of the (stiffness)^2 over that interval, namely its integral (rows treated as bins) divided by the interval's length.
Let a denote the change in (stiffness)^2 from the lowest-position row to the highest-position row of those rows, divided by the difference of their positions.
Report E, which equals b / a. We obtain -21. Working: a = -10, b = 216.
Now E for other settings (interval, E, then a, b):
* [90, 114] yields 41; 6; 244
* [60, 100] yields -135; -2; 277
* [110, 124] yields 181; 2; 317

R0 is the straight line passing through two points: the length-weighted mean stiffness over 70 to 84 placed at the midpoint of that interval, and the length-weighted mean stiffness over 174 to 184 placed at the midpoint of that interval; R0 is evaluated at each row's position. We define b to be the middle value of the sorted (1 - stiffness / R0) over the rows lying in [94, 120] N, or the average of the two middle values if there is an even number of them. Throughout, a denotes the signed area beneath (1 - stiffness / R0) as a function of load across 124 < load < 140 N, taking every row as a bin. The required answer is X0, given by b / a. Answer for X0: 0.034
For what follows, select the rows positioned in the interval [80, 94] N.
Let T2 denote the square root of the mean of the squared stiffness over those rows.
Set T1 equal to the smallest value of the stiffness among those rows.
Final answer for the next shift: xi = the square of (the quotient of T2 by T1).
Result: 1.25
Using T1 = 13.3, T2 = 15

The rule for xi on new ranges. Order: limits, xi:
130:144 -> 1.47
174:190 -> 1.06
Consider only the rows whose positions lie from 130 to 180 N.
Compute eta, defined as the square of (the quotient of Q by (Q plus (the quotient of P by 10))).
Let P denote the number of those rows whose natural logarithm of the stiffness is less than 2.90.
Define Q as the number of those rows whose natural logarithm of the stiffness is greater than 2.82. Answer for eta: 0.77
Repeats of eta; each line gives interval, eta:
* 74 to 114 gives 0.51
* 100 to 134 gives 0.76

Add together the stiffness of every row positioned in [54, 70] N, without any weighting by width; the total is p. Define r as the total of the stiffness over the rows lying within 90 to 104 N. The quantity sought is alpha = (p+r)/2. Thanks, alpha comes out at 50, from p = 54.5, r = 45.6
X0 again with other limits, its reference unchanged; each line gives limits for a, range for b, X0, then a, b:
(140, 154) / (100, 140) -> 0.026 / 3.7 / 0.095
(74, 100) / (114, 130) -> 0.014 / 2.9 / 0.041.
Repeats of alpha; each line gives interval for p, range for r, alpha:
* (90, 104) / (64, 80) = 50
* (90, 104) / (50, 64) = 50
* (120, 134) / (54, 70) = 52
